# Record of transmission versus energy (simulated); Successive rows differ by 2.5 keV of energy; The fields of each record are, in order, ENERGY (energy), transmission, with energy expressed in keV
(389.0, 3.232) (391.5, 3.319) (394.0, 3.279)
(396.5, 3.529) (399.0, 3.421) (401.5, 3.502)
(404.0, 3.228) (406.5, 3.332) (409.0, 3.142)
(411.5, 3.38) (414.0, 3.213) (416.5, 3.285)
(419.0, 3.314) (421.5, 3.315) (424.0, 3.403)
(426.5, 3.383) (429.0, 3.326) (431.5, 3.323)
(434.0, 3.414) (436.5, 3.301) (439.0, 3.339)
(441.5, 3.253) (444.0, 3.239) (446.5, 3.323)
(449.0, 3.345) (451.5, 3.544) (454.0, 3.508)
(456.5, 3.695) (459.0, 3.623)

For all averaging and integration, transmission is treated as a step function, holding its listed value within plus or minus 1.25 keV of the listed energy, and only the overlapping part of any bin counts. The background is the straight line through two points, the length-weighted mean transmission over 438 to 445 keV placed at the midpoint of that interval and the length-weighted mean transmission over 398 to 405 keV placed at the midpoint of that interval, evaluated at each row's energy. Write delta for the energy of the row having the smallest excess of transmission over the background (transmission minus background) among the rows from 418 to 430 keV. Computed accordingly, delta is 419.0 keV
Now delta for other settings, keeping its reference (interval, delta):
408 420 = 409.0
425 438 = 436.5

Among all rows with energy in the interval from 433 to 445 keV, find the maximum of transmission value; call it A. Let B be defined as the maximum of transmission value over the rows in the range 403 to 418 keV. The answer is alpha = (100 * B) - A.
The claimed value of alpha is 335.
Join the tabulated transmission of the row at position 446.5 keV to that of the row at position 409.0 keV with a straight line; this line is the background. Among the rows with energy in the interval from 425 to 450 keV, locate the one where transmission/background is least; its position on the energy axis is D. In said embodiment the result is 444.0 keV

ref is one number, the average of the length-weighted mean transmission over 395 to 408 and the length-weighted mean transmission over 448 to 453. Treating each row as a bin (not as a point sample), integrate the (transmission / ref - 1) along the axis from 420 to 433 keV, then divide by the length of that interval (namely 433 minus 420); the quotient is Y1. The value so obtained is -0.021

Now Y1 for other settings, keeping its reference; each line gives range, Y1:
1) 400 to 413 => -0.031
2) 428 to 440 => -0.024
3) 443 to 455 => -0.009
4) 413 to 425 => -0.034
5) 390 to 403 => -0.006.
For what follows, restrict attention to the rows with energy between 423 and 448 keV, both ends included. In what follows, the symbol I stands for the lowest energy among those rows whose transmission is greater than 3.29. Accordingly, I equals 424.0 keV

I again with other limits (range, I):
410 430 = 411.5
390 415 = 391.5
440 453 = 446.5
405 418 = 406.5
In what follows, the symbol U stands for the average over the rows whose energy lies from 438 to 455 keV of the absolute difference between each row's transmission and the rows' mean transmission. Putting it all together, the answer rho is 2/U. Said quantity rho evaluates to 22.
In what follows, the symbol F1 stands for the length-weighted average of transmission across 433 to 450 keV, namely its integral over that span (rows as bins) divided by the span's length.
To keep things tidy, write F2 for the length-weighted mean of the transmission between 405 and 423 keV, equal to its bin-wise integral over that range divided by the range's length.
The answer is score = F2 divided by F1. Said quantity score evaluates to 0.99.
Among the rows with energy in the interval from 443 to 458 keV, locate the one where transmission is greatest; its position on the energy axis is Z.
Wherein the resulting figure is 456.5 keV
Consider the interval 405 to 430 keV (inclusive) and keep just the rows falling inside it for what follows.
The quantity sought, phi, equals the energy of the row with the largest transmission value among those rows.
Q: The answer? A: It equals 424.0 keV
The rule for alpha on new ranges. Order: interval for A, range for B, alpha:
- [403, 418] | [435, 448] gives 331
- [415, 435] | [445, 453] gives 351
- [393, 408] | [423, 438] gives 338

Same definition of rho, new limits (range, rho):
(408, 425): 29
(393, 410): 17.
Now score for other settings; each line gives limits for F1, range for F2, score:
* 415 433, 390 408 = 1.01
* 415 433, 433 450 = 0.99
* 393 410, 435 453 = 1.00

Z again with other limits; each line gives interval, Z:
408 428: 424.0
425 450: 434.0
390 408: 396.5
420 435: 434.0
